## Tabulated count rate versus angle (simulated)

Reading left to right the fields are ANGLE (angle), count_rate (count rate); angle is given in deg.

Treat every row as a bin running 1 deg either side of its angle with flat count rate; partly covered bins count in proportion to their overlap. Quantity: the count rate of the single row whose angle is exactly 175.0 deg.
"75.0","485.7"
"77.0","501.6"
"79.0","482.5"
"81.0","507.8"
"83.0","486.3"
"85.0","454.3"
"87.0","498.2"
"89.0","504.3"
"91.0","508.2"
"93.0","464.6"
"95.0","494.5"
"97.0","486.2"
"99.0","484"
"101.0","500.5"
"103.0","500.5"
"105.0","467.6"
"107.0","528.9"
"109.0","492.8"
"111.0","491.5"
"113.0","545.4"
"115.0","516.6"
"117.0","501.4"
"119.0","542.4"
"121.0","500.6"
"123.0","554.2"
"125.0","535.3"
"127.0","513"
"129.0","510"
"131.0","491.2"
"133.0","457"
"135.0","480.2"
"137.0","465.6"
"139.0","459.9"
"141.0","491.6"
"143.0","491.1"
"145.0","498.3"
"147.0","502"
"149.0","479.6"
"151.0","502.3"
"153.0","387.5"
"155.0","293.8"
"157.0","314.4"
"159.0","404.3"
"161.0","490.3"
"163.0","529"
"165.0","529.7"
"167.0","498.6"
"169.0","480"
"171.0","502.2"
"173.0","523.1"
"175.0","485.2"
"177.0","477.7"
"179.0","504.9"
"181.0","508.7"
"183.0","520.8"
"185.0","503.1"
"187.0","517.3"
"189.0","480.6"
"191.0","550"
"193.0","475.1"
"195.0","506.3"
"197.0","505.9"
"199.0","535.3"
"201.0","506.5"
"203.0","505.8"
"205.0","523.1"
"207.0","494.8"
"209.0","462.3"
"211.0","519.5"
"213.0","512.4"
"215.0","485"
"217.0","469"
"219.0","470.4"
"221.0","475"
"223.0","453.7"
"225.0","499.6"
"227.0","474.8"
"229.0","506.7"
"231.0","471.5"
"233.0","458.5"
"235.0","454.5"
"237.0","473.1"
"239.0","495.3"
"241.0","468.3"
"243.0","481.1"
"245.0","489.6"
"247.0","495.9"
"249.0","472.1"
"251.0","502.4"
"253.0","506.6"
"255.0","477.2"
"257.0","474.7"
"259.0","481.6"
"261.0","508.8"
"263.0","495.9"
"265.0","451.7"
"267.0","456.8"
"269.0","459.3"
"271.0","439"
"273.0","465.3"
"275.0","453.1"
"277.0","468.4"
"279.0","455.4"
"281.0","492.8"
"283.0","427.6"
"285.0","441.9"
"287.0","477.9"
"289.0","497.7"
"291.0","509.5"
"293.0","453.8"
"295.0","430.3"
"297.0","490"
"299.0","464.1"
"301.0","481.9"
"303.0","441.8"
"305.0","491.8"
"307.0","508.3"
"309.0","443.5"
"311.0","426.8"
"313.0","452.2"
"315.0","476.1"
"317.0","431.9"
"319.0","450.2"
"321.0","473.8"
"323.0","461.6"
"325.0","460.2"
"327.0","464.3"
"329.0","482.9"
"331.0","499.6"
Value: 485.2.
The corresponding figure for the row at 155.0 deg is 293.8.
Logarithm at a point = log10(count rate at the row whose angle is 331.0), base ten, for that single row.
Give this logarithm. 2.70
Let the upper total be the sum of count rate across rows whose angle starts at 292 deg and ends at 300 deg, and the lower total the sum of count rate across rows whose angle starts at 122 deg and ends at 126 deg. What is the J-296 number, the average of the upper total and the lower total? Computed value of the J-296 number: 1464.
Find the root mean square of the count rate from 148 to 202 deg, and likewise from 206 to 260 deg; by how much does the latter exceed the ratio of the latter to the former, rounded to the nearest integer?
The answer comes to 482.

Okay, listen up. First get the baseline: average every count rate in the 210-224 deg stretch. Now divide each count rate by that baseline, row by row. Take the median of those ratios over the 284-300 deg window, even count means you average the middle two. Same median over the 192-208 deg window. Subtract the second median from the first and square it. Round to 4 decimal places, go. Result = 0.0053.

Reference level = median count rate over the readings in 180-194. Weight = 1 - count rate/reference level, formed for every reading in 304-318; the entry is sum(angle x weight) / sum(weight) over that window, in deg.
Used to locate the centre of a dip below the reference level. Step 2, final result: 312.4 deg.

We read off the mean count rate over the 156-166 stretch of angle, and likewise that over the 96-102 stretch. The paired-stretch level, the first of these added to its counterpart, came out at 944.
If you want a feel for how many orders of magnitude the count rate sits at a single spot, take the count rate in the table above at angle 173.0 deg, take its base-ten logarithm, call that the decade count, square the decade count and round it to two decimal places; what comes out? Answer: 7.39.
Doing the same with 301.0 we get 7.20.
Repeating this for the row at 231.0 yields 7.15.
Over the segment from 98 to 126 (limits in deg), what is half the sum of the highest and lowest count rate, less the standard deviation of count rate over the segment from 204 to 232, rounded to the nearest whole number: 489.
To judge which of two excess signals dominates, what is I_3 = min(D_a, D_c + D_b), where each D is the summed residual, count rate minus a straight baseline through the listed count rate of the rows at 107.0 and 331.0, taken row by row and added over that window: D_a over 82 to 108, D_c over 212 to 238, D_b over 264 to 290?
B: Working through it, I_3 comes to -1071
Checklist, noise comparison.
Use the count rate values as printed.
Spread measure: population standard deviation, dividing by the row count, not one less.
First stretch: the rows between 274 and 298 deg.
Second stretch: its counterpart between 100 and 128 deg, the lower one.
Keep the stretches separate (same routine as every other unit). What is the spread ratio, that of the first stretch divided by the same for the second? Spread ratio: 1.1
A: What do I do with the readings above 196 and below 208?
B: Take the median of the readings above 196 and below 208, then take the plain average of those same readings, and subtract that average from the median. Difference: -5.7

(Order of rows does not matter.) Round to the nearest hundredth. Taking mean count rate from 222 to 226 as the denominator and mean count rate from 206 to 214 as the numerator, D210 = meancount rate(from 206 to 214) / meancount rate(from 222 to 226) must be 1.04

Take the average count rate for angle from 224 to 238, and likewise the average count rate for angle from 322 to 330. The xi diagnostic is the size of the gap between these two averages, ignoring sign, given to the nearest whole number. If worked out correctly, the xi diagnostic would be 10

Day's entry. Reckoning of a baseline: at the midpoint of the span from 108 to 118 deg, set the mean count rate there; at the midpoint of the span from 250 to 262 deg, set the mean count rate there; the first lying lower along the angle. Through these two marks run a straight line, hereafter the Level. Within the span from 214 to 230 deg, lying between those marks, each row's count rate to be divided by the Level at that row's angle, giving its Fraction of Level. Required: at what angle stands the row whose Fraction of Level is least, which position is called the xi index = 223.0 deg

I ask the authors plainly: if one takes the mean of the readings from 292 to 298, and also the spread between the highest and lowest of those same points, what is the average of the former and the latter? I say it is 259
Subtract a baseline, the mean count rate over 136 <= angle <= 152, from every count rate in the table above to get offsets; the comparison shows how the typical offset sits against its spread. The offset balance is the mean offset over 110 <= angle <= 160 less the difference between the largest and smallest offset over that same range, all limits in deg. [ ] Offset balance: -270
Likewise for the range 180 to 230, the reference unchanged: -84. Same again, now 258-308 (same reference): -98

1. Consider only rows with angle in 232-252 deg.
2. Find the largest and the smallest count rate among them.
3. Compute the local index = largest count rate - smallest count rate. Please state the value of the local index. 48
